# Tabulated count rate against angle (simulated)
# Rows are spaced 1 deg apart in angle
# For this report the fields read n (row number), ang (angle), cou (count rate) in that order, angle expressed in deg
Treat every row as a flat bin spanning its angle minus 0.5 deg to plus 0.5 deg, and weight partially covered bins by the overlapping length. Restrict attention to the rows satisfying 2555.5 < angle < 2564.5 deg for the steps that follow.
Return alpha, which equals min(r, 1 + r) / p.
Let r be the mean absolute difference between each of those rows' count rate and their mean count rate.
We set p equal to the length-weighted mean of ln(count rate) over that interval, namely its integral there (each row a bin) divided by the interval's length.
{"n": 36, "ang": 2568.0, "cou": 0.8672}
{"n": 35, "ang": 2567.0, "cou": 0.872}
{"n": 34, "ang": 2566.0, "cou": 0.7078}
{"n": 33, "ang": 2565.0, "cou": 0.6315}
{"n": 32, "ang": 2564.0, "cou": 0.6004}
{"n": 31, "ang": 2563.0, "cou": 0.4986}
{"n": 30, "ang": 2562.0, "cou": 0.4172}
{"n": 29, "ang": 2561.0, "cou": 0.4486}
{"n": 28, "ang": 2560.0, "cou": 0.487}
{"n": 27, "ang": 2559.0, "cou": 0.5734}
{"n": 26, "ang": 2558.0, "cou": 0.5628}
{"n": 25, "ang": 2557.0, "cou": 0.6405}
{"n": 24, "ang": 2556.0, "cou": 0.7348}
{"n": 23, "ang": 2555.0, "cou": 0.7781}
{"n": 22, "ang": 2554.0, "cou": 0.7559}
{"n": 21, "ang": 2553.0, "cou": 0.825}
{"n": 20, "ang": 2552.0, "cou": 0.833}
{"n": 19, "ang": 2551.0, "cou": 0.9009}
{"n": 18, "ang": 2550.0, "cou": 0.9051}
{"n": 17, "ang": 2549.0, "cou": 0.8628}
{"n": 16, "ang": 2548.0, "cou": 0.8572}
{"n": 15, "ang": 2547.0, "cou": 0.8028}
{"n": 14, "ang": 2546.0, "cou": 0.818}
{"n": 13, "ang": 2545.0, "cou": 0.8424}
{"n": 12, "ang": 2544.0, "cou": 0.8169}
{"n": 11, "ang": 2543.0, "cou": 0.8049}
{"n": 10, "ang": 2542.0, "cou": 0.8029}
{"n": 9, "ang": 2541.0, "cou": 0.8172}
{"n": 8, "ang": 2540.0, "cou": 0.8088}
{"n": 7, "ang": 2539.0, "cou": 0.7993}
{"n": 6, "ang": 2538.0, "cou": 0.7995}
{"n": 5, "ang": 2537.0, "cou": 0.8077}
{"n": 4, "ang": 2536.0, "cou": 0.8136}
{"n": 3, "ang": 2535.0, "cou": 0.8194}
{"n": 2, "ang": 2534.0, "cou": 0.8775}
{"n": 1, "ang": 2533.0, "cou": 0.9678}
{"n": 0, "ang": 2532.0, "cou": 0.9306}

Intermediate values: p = -0.61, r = 0.079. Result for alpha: -0.13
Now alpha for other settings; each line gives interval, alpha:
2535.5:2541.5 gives -0.03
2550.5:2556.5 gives -0.22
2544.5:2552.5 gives -0.18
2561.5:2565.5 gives -0.12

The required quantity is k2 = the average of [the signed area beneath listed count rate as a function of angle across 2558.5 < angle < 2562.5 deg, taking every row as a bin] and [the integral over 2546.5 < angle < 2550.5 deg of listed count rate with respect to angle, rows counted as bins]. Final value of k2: 2.7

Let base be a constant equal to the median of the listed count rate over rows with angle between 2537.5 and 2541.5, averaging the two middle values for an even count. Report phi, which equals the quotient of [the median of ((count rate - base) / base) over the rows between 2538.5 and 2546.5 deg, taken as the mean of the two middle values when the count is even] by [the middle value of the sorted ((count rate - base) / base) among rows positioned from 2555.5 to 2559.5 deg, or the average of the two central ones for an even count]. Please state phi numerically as 0.0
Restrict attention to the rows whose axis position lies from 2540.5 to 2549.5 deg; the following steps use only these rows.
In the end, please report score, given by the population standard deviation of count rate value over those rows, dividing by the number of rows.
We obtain 0.02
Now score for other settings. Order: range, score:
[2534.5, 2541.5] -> 0.01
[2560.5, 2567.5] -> 0.15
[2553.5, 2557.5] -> 0.05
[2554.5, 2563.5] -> 0.12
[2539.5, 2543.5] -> 0.01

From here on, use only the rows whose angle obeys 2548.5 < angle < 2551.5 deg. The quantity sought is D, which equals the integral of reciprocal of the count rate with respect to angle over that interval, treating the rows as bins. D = 3.37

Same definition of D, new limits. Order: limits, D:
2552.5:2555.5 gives 3.82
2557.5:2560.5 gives 5.57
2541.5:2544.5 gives 3.71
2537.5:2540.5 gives 3.74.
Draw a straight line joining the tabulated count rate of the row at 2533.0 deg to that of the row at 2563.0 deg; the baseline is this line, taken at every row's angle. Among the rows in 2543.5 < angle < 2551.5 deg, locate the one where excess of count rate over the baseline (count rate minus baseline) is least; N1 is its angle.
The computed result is 2544.0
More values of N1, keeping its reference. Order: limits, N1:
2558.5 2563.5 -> 2562.0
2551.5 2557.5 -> 2557.0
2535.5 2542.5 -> 2536.0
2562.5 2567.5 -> 2563.0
